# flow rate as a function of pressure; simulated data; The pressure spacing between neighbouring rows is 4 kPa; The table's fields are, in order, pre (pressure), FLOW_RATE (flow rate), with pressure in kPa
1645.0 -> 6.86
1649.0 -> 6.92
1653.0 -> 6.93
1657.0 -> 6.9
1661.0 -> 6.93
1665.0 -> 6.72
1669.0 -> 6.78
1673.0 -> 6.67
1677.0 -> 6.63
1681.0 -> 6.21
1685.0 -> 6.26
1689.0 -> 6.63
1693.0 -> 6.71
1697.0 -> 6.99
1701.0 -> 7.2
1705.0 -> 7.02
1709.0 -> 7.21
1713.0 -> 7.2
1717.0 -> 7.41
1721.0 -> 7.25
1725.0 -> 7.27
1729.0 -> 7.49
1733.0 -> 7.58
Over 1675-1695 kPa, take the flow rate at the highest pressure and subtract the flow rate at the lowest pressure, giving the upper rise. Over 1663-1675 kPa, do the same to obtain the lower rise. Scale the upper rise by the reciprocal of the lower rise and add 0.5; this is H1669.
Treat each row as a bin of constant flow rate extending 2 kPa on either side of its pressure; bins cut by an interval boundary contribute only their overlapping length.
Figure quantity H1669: -1.1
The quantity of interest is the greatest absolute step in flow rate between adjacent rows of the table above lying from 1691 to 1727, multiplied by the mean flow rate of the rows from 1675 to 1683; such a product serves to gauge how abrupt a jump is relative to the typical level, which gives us 1.8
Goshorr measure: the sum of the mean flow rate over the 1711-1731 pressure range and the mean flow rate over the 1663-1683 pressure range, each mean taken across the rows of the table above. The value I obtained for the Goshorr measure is 13.93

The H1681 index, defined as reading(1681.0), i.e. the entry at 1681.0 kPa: 6.21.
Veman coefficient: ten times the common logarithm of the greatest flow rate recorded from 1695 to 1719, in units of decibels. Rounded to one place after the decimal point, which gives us 8.7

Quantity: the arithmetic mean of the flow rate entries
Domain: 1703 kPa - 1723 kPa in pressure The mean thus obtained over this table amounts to 7.22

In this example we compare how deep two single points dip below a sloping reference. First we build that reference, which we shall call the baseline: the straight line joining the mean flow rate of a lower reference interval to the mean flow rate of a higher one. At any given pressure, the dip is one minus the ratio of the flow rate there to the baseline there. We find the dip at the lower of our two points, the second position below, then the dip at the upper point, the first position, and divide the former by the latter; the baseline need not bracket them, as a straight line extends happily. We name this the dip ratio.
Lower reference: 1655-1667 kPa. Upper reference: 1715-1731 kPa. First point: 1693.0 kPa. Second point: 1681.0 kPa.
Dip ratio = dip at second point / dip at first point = 2.0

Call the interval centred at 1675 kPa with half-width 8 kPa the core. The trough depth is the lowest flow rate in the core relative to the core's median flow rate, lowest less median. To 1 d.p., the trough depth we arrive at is -0.4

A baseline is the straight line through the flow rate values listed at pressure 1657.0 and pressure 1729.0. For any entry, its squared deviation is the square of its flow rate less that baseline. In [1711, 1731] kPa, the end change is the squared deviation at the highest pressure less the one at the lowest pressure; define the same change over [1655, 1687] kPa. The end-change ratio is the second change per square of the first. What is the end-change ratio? 1186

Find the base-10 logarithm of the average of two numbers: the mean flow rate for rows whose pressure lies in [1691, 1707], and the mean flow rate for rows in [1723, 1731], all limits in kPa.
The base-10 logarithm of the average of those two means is 0.856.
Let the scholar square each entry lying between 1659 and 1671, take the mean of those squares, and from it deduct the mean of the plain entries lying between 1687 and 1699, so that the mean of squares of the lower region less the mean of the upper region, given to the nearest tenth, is 39.6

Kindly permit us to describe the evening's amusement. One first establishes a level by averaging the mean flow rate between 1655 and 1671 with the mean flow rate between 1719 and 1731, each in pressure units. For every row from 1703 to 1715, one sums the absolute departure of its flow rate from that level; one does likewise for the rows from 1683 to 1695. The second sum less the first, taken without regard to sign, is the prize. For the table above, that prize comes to 1.3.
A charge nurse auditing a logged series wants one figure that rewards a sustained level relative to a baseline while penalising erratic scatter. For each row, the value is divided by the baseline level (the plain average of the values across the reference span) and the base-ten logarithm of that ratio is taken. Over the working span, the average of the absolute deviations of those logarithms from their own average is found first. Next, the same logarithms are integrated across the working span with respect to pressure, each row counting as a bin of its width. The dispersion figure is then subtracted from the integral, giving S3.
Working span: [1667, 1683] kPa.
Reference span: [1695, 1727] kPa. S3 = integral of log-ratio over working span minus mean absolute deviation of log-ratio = -0.6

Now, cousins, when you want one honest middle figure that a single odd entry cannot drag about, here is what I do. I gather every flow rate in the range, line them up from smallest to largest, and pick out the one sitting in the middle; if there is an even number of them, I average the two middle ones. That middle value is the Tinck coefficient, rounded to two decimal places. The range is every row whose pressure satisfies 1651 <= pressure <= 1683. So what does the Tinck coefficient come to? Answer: 6.75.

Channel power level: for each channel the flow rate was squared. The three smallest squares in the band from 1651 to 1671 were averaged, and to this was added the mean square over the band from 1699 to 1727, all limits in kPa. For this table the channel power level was 98.4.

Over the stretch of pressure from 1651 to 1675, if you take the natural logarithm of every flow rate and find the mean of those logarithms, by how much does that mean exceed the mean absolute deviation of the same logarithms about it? 1.91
